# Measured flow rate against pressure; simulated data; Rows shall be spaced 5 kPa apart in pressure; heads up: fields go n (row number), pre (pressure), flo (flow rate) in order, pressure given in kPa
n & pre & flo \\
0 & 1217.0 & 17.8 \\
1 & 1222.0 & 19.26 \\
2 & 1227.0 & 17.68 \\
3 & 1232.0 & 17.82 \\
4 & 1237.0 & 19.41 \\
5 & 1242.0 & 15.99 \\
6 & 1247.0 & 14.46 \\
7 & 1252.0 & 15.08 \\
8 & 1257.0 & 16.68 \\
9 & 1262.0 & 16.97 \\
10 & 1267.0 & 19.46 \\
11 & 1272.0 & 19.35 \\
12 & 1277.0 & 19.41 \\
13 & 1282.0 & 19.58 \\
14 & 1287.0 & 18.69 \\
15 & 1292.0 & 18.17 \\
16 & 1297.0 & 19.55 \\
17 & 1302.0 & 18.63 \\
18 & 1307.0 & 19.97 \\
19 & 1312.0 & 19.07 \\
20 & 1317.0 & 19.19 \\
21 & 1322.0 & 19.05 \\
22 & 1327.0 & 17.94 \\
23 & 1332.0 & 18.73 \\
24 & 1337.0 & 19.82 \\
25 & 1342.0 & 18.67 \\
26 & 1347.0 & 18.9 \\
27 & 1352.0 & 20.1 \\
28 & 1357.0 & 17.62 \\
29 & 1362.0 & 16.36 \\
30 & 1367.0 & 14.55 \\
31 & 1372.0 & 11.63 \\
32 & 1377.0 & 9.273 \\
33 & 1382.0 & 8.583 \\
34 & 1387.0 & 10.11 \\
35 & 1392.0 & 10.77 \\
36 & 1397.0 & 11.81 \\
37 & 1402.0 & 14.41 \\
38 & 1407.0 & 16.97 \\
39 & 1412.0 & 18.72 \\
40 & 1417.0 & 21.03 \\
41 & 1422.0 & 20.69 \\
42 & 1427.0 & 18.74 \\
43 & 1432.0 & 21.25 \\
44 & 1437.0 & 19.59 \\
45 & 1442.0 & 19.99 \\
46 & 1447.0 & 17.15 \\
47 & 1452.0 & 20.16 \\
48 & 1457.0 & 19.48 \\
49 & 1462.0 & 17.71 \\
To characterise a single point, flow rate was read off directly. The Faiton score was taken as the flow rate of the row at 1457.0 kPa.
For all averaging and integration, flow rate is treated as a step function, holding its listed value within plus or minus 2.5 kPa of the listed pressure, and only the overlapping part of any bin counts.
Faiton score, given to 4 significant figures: 19.48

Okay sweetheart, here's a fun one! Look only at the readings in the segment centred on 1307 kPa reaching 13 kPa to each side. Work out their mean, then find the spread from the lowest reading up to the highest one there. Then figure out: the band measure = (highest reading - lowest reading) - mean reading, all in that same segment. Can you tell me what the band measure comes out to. -17.9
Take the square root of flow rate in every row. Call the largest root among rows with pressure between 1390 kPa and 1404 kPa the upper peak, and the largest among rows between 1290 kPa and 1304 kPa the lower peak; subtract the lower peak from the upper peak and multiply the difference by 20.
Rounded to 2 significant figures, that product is -13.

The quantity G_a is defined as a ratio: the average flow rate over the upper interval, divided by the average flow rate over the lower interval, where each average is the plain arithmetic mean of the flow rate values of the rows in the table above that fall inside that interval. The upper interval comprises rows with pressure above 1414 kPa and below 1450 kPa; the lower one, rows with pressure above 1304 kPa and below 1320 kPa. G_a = 1.02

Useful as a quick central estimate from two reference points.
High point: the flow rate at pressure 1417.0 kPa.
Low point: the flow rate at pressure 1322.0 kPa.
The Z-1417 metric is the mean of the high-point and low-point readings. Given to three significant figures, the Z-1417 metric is 20.0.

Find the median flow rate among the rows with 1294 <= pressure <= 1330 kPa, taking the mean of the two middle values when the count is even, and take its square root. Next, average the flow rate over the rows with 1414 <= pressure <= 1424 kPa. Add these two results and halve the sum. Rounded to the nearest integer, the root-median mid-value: 13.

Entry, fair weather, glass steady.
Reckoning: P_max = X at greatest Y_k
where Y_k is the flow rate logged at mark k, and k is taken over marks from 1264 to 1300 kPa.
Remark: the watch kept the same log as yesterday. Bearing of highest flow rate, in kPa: 1282.0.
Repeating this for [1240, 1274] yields 1267.0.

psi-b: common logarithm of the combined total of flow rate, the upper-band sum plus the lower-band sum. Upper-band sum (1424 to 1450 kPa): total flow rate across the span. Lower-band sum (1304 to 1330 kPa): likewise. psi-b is 2.283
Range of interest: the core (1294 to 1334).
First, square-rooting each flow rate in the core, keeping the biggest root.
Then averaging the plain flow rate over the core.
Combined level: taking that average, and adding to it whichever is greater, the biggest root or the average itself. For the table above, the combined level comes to 38.0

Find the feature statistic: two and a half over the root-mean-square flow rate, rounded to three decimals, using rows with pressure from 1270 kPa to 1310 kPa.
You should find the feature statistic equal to 0.130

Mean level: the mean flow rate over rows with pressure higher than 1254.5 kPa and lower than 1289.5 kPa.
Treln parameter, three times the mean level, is 56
